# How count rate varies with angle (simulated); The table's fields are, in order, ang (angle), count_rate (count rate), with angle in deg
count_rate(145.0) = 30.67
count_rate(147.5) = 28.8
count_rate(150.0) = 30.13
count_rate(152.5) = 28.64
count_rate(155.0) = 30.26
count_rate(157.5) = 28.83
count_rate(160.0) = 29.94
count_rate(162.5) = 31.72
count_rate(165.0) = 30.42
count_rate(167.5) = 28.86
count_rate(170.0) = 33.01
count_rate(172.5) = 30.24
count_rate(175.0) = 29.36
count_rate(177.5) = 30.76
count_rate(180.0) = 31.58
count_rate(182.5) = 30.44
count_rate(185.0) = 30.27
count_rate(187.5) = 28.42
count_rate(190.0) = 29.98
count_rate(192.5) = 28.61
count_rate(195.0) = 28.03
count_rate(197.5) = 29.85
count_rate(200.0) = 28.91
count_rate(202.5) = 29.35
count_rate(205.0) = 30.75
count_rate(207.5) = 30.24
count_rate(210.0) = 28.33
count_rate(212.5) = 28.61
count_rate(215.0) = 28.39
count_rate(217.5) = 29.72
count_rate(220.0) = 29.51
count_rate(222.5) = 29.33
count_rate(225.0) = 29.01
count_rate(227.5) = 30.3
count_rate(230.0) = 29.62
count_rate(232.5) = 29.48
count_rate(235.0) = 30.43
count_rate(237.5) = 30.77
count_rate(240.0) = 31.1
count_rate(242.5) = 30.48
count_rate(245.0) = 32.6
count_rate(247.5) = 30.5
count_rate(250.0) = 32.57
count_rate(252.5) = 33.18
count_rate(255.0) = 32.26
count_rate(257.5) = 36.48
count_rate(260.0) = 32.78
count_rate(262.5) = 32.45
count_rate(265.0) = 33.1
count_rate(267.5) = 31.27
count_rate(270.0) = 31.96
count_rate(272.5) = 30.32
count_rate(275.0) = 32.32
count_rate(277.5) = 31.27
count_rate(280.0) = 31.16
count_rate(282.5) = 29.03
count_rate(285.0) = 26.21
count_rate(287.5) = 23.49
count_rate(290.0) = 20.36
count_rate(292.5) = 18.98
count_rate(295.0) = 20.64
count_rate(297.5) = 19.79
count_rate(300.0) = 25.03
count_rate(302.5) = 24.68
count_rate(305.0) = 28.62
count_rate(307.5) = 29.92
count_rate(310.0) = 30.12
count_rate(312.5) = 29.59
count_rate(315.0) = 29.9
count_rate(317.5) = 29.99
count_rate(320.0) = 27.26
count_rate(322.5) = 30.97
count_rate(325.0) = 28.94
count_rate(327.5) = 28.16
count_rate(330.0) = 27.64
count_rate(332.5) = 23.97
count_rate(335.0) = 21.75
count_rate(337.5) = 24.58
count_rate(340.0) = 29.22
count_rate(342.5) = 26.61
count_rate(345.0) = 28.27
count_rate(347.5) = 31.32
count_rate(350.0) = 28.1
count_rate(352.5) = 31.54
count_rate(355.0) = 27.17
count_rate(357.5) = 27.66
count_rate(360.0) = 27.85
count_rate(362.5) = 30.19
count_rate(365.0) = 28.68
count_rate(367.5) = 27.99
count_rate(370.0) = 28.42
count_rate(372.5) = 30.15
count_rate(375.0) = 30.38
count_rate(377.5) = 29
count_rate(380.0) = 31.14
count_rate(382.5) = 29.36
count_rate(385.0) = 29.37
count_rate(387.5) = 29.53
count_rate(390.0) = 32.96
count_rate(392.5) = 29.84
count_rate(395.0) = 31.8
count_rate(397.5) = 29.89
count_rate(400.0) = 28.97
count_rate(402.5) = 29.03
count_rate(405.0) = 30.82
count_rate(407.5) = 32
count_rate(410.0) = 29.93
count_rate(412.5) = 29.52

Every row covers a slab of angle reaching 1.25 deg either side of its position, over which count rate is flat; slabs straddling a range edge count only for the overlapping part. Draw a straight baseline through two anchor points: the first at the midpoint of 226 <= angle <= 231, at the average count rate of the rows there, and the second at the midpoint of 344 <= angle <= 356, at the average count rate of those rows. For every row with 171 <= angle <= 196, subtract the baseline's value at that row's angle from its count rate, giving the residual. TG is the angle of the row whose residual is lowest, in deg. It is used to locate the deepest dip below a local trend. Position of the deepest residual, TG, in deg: 195.0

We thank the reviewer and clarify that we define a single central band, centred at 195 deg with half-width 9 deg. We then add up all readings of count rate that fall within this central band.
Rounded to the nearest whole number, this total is 203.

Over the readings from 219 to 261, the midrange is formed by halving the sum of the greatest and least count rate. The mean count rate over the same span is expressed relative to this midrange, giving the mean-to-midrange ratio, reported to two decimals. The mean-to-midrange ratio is 0.95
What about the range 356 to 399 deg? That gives 0.98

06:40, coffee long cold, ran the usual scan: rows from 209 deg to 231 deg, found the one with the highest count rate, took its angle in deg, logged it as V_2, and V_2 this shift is 227.5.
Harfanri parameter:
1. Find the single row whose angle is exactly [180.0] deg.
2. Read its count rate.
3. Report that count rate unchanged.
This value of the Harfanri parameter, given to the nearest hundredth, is 31.58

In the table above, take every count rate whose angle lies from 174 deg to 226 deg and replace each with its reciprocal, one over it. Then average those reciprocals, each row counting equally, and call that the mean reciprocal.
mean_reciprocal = 0.034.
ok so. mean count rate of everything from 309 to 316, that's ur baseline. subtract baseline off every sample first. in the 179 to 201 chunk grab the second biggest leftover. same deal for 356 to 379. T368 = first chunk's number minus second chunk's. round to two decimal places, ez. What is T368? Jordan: 0.25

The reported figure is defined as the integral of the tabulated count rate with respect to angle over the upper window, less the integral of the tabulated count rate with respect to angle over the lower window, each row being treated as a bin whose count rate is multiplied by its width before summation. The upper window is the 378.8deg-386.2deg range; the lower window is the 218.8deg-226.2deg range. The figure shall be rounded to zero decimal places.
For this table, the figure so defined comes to 5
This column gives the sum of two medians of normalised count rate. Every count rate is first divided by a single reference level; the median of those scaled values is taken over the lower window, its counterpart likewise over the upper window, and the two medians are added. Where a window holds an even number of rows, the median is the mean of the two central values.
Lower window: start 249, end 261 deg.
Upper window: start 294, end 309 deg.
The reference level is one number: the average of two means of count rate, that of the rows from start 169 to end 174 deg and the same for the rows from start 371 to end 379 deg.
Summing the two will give 1.88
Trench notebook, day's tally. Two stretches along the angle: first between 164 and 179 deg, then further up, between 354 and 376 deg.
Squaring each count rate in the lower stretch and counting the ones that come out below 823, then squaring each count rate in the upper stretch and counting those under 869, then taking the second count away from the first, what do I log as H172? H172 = -6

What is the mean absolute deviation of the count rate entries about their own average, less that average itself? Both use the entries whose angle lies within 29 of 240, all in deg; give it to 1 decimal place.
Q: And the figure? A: -29.5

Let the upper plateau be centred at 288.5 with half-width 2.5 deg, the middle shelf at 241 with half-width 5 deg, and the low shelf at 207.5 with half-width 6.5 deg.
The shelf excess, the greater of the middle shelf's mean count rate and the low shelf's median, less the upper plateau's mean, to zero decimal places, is 9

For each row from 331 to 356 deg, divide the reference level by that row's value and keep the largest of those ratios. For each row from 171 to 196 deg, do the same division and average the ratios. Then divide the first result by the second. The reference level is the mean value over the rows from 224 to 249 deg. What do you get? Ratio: 1.37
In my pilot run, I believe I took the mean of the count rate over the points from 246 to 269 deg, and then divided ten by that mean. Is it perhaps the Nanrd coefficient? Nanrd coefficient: 0.306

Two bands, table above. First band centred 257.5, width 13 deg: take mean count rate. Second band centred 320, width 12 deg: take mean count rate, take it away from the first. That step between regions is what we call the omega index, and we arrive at 4.0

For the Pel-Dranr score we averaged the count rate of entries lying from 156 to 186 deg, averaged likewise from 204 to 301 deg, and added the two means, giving 59.8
